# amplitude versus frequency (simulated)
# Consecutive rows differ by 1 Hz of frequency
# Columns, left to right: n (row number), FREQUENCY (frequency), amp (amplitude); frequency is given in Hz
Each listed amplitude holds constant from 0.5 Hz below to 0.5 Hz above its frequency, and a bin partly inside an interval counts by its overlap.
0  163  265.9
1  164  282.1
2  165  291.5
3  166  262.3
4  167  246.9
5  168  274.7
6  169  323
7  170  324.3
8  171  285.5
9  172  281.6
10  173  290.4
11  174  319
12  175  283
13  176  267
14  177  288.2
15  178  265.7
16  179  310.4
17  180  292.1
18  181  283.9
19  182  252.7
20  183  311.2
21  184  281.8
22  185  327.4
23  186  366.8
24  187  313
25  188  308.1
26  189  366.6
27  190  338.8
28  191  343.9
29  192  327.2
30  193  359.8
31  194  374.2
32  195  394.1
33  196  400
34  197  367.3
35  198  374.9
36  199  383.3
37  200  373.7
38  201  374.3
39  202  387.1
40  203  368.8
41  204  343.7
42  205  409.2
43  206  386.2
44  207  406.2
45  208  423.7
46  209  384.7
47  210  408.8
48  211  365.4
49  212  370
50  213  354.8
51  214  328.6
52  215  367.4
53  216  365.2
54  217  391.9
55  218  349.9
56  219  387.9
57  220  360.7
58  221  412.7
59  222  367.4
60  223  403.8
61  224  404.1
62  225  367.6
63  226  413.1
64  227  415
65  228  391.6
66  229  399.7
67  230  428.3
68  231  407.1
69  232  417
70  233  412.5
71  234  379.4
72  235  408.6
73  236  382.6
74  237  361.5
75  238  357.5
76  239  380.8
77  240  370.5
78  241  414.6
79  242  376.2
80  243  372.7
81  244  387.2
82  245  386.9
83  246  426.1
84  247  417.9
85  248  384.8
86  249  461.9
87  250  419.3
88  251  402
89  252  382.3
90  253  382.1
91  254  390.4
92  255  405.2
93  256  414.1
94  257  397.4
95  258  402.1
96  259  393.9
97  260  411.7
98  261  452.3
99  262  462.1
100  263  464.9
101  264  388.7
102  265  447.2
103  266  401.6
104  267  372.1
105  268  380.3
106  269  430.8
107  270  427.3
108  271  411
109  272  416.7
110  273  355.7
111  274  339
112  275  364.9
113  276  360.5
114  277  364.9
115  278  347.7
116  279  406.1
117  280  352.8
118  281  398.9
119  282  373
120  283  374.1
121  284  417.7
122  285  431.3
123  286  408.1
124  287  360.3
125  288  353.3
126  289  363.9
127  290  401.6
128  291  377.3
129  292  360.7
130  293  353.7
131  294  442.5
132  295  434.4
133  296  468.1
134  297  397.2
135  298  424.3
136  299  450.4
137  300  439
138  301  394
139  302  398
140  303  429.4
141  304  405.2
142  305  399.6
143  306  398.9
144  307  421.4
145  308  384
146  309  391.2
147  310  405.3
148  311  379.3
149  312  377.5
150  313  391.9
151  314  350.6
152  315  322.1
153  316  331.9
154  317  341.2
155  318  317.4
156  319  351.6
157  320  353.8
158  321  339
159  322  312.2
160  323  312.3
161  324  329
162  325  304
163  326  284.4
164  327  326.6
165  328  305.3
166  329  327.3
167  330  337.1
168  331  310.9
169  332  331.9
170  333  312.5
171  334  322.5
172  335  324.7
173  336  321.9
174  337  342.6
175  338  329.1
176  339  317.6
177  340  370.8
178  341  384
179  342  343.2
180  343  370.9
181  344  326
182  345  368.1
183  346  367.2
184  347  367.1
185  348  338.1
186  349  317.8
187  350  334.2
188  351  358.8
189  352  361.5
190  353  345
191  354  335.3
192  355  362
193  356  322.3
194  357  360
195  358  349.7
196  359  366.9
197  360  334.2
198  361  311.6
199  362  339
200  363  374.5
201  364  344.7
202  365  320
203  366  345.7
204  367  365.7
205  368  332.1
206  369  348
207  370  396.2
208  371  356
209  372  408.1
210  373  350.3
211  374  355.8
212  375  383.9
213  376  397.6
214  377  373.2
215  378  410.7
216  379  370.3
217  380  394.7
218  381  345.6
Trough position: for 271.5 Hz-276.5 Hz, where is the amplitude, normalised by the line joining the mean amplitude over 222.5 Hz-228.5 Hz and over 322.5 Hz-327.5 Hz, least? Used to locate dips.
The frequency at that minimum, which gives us 274 Hz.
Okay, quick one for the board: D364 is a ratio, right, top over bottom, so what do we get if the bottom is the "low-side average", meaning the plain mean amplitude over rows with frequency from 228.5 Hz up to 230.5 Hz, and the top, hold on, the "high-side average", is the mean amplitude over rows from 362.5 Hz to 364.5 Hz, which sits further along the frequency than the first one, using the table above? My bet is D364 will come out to 0.87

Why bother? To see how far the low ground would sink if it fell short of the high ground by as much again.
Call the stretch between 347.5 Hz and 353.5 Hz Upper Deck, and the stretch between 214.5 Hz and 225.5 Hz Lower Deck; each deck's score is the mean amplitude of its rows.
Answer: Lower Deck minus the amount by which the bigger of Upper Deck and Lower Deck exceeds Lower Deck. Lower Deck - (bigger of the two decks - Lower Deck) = 380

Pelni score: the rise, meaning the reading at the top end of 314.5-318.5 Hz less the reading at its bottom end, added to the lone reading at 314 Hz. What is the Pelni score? 346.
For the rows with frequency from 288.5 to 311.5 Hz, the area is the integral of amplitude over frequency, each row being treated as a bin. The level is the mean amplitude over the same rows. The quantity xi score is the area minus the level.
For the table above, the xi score 8914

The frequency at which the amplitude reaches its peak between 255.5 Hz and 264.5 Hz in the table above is 263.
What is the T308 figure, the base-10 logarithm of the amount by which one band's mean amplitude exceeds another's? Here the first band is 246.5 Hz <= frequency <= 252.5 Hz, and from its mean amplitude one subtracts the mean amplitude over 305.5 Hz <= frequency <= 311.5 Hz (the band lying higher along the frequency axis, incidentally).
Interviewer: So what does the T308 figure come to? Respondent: 1.2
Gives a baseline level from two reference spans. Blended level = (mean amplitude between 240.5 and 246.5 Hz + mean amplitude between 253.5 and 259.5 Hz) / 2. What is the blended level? 397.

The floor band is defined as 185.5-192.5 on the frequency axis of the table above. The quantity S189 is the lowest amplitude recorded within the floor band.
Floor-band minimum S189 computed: 308.1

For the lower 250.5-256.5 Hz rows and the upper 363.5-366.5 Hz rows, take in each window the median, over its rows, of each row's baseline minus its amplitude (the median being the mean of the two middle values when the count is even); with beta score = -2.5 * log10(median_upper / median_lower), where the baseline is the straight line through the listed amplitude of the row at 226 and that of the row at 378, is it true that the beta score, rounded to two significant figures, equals -1.5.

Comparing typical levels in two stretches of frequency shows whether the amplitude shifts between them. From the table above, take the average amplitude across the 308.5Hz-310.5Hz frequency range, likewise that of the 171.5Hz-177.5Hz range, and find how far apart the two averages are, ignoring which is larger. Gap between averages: 110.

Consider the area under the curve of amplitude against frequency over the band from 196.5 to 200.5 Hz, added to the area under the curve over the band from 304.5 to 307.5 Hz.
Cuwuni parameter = 2719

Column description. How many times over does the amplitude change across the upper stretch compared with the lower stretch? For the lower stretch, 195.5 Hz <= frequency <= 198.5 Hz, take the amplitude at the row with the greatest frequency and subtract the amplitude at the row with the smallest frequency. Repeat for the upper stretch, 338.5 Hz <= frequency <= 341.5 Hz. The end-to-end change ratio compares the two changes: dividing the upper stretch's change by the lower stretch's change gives -2.6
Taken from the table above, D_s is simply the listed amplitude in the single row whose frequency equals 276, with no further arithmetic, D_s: 360.5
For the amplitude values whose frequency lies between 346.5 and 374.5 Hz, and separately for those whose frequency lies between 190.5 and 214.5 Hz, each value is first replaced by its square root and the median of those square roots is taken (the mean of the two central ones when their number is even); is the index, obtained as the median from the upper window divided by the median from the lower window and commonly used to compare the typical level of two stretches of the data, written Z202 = 0.97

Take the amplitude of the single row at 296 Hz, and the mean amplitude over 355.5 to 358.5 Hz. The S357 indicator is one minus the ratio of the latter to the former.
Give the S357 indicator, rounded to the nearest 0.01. 0.27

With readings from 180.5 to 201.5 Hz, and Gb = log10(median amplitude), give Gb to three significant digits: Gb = 2.56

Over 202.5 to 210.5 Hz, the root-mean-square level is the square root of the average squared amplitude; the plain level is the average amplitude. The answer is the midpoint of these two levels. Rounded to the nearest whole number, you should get 392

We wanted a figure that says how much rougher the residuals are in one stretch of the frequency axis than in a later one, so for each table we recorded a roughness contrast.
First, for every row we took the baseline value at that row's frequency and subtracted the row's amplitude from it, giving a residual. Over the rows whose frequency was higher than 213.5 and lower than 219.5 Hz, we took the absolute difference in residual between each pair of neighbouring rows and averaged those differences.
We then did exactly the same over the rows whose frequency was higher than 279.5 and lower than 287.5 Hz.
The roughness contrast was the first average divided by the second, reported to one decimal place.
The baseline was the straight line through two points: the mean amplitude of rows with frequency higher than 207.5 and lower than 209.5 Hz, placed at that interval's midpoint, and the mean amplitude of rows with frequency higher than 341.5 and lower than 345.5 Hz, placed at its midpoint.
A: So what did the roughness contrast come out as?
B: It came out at 1.0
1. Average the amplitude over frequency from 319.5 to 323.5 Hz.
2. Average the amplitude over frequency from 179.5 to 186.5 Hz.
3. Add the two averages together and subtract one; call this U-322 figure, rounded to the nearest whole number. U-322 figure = 631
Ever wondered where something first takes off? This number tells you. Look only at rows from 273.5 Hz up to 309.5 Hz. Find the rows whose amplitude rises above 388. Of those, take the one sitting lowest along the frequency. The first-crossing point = 279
